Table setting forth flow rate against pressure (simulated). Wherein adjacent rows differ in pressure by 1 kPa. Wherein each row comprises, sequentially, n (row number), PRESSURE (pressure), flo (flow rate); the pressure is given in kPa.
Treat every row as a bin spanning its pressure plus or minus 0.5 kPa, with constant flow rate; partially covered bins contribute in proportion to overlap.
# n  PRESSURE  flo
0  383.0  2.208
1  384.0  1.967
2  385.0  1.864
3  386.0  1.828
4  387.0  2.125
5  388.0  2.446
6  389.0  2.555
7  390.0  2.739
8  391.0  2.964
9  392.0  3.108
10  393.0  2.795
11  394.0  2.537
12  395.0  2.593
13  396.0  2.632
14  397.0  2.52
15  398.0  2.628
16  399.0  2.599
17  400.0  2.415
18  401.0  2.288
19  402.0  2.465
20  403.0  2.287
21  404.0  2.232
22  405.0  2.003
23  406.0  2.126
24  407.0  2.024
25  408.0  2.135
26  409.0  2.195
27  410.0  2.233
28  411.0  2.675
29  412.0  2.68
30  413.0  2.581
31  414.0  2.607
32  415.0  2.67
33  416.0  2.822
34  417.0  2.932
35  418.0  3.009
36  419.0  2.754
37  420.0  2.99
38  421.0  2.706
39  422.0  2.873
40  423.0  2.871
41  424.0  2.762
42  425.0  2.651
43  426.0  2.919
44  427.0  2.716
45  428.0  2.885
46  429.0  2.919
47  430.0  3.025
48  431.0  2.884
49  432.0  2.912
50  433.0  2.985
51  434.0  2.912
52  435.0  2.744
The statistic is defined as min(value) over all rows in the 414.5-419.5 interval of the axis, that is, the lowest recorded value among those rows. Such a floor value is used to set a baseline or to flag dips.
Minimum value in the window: 2.67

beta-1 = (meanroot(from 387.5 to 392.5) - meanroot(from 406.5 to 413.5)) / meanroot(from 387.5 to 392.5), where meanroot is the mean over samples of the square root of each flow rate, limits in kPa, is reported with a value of 0.08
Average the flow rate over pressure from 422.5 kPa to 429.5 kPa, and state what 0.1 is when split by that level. 0.035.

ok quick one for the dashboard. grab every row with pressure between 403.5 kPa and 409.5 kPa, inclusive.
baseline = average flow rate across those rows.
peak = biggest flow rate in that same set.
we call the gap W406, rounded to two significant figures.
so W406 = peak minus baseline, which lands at 0.11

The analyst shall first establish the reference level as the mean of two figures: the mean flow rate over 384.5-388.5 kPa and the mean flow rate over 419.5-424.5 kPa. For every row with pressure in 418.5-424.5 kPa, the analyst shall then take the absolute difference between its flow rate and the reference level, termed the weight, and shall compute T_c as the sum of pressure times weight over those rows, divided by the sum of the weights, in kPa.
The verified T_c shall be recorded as 421.5 kPa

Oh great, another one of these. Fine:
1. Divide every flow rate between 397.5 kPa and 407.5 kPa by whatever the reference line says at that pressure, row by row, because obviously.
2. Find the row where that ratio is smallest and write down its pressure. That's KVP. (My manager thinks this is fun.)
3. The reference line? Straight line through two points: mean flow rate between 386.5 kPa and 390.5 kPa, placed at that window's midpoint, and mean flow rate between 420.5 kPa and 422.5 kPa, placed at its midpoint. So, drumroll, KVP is 405.0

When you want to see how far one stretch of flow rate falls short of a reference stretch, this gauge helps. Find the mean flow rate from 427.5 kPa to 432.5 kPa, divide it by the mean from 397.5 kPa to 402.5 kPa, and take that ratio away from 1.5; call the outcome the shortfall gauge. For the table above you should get 0.32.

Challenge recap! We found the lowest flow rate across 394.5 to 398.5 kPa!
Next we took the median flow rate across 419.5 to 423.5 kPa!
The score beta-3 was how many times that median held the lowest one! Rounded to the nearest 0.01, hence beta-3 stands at 1.14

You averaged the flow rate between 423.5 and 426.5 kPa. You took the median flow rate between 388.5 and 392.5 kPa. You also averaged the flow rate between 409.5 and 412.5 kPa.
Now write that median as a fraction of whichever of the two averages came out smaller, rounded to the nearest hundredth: 1.13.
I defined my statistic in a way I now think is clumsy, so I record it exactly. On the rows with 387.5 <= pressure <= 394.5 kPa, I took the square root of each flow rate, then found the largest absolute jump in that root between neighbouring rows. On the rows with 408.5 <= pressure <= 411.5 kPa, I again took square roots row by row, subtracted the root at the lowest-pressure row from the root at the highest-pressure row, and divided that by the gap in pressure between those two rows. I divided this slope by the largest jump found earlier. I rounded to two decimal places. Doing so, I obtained 0.84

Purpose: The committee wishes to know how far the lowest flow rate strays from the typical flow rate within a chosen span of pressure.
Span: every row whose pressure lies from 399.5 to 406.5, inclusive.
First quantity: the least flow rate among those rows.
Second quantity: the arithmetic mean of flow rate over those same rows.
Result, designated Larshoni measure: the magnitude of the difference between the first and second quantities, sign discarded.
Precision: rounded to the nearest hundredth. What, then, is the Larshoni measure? 0.26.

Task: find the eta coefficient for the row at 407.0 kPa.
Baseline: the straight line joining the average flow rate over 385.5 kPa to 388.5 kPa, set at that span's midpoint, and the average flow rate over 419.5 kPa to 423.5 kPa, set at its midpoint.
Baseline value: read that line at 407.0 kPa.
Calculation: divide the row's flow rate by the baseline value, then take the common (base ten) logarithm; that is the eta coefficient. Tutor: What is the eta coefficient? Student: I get -0.101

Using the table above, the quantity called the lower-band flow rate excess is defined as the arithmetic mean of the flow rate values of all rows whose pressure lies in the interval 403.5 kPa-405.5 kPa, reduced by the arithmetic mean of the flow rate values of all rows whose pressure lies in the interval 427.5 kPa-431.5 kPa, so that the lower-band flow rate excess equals -0.8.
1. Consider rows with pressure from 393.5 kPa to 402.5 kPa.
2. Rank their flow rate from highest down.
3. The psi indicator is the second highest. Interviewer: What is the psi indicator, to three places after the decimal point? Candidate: 2.628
